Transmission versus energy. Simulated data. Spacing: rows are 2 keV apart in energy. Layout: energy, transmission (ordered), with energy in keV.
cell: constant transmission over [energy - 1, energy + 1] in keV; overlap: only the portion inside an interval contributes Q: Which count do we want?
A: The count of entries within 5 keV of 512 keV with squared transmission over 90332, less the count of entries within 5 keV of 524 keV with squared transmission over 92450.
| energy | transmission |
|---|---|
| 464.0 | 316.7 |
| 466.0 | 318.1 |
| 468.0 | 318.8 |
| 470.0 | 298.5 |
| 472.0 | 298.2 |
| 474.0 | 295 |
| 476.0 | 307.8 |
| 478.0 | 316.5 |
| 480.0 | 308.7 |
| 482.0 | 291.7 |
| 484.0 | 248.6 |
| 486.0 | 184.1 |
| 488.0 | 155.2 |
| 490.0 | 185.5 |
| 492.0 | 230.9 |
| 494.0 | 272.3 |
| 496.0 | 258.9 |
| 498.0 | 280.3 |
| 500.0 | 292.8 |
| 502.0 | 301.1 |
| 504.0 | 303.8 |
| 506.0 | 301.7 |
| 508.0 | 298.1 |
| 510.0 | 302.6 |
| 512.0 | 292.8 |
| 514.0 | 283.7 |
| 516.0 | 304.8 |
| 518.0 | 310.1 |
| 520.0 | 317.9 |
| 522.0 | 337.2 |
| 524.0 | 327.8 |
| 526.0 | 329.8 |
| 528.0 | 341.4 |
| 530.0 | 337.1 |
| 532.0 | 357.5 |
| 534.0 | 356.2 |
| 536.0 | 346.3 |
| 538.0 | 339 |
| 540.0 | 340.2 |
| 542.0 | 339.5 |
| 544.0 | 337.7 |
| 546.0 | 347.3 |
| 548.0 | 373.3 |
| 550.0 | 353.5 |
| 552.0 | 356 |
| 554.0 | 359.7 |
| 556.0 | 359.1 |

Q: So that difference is -3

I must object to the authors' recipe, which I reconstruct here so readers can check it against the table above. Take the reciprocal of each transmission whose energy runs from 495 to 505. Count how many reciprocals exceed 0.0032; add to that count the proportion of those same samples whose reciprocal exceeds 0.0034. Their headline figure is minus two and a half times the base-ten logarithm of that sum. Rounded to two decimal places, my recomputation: -1.87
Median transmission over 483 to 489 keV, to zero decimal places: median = 184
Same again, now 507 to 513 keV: 298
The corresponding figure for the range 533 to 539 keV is 346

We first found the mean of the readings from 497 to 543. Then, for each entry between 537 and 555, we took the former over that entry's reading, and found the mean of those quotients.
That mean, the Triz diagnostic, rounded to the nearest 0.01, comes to 0.91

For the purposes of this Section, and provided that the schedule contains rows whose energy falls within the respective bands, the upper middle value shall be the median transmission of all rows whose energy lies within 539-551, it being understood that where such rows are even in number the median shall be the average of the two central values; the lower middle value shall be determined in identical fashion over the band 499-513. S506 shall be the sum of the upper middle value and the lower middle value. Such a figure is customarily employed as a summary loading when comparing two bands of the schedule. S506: 645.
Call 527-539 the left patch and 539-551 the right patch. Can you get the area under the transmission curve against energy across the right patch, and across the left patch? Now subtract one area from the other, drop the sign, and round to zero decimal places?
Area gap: 28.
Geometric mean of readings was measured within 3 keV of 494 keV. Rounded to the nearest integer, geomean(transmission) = 253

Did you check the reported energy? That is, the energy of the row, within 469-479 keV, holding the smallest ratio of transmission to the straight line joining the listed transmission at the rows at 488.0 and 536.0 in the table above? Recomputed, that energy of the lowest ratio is 478.0 keV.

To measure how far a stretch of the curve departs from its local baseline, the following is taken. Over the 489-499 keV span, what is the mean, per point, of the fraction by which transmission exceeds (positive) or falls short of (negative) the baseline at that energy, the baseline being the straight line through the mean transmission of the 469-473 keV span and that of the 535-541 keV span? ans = -0.22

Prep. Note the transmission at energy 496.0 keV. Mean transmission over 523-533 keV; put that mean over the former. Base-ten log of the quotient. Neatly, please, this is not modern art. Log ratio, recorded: 0.12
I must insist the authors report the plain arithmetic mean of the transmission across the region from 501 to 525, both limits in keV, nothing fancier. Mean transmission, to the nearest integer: 307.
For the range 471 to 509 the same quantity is 270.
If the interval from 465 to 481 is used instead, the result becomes 308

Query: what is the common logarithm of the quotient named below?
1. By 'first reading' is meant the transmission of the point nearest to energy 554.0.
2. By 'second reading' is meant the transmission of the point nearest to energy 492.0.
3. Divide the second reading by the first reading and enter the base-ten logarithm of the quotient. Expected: -0.19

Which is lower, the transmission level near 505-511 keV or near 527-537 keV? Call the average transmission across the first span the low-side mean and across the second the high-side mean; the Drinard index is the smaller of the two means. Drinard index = 301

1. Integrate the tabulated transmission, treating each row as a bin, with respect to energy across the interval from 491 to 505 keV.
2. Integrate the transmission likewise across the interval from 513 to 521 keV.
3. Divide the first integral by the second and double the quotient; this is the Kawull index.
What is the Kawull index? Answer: 3.19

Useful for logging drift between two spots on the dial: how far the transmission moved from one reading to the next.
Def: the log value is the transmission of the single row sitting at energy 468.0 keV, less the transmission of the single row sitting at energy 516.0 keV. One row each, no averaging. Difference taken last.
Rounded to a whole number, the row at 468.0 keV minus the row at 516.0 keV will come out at 14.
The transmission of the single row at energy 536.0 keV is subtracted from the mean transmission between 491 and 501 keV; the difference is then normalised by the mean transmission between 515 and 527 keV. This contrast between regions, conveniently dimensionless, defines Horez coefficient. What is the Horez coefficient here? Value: -0.247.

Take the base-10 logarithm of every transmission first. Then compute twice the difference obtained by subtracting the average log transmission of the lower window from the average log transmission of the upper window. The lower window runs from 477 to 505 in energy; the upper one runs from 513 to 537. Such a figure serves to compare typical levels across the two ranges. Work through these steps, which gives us 0.22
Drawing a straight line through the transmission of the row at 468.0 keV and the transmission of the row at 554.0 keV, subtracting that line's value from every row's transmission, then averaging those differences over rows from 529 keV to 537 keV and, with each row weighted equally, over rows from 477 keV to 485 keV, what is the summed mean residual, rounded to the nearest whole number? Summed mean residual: -34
